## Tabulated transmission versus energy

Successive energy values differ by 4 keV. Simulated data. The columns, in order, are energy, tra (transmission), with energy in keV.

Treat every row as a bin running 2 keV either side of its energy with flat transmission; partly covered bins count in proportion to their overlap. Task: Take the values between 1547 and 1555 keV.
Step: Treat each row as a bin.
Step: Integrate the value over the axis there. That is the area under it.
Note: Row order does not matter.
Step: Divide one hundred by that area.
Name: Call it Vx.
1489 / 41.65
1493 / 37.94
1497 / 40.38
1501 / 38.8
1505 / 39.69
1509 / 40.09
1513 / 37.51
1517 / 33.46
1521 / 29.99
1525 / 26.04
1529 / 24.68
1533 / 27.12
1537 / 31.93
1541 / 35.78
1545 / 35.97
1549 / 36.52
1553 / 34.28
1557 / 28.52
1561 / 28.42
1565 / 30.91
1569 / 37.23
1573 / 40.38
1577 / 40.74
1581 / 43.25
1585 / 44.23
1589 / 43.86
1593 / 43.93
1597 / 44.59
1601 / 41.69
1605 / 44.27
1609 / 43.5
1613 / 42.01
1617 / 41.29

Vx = 0.35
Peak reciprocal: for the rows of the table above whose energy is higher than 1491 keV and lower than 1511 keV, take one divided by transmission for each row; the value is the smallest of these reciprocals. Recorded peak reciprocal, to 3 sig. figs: 0.0248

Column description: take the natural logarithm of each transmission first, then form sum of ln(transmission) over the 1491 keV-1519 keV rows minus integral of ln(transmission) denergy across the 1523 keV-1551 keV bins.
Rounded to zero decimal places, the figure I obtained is -70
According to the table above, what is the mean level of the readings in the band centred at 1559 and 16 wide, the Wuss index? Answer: 31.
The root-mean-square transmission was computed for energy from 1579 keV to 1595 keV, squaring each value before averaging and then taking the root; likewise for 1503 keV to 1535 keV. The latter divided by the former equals 0.75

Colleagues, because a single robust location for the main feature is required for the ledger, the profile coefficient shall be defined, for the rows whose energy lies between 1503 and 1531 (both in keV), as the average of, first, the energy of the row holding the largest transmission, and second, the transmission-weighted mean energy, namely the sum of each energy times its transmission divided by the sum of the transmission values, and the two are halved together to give 1512.3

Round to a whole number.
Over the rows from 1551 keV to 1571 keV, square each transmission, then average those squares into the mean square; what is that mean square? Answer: 1028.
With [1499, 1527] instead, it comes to 1256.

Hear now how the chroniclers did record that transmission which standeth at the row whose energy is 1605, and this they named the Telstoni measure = 44.27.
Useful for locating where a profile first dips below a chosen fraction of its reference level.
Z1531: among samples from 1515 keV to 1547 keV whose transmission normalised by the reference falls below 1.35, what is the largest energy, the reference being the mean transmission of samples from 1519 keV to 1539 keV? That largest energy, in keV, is 1545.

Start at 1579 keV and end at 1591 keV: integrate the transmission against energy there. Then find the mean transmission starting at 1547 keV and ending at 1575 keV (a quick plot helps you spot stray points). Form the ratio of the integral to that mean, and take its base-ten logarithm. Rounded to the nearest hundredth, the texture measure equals 1.19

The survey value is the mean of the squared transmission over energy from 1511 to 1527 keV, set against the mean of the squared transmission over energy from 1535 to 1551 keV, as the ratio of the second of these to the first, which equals 1.2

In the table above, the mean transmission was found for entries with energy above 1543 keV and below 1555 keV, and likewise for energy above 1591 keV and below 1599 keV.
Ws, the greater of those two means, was 44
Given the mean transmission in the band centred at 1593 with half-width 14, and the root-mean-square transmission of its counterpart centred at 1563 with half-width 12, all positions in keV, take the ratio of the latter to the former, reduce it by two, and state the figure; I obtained -1.23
